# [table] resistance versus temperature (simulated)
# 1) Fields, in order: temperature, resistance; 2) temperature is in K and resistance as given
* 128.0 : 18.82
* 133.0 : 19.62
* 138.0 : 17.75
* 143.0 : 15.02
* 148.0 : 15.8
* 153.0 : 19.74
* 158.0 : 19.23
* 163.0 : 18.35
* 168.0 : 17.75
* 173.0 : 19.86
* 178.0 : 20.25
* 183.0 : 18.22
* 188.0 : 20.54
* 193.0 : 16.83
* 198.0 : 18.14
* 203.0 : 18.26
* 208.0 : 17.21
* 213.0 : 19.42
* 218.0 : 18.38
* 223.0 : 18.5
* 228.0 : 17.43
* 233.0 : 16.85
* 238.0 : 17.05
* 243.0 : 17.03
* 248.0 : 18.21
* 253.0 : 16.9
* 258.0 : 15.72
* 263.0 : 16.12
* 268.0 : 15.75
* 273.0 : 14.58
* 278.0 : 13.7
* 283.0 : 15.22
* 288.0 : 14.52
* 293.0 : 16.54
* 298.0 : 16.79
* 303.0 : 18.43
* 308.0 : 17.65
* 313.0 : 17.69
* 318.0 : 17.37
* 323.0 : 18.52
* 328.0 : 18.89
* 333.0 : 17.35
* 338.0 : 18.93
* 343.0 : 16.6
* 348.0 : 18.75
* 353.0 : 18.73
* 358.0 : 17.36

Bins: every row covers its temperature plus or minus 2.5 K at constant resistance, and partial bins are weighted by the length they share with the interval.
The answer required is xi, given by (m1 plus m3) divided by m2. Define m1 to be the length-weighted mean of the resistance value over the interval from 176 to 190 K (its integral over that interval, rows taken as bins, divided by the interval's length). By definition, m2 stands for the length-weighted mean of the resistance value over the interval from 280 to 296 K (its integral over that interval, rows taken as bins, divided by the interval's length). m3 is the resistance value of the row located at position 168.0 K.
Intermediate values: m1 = 19.6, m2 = 15.4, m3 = 17.75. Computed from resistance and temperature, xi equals 2.42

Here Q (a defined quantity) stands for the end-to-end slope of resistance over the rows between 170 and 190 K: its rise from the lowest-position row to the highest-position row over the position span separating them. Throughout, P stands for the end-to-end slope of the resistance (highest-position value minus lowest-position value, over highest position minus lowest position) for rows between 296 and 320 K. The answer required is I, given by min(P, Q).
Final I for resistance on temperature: 0.03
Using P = 0.03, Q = 0.05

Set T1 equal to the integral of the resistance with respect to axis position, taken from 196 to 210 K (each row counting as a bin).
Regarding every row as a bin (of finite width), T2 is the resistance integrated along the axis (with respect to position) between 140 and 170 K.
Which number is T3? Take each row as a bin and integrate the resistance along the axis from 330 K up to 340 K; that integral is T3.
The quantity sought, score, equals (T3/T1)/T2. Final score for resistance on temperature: 0.0014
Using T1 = 250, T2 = 529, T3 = 181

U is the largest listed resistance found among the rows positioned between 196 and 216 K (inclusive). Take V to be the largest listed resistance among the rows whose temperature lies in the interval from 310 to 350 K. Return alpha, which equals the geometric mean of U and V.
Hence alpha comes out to 19.2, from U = 19.42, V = 18.93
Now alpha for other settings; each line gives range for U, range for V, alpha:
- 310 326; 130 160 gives 19.1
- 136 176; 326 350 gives 19.4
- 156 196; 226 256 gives 19.3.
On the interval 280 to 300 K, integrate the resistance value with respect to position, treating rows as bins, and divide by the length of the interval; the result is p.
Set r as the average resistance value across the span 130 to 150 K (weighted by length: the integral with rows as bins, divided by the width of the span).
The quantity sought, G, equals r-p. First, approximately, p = 15.7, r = 17.1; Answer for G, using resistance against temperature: 1.4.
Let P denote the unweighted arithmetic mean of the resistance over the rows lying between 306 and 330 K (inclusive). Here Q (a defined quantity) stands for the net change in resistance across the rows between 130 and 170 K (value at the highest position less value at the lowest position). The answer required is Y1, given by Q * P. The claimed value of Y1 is -34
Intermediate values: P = 18.0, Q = -1.9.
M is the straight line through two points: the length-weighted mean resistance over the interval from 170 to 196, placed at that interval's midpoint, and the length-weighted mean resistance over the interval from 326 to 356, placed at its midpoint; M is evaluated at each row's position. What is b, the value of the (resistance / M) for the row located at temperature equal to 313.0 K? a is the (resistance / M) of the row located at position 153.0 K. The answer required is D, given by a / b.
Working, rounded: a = 1.02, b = 0.96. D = 1.06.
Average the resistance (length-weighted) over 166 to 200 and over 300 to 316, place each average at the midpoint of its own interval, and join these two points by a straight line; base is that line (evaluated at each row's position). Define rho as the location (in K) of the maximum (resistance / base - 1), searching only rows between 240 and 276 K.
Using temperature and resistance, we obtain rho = 248.0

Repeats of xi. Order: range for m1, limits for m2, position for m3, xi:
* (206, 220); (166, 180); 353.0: 1.92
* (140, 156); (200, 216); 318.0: 1.88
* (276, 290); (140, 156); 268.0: 1.78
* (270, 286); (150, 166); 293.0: 1.64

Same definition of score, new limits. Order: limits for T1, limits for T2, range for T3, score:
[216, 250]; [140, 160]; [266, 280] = 0.0010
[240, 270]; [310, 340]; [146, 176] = 0.0020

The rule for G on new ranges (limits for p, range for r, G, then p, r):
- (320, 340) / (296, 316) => -0.7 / 18.4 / 17.7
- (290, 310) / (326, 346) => 0.7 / 17.3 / 17.9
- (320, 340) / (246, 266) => -1.7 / 18.4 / 16.7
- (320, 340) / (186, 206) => 0.0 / 18.4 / 18.4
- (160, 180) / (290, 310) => -1.8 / 19.0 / 17.3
